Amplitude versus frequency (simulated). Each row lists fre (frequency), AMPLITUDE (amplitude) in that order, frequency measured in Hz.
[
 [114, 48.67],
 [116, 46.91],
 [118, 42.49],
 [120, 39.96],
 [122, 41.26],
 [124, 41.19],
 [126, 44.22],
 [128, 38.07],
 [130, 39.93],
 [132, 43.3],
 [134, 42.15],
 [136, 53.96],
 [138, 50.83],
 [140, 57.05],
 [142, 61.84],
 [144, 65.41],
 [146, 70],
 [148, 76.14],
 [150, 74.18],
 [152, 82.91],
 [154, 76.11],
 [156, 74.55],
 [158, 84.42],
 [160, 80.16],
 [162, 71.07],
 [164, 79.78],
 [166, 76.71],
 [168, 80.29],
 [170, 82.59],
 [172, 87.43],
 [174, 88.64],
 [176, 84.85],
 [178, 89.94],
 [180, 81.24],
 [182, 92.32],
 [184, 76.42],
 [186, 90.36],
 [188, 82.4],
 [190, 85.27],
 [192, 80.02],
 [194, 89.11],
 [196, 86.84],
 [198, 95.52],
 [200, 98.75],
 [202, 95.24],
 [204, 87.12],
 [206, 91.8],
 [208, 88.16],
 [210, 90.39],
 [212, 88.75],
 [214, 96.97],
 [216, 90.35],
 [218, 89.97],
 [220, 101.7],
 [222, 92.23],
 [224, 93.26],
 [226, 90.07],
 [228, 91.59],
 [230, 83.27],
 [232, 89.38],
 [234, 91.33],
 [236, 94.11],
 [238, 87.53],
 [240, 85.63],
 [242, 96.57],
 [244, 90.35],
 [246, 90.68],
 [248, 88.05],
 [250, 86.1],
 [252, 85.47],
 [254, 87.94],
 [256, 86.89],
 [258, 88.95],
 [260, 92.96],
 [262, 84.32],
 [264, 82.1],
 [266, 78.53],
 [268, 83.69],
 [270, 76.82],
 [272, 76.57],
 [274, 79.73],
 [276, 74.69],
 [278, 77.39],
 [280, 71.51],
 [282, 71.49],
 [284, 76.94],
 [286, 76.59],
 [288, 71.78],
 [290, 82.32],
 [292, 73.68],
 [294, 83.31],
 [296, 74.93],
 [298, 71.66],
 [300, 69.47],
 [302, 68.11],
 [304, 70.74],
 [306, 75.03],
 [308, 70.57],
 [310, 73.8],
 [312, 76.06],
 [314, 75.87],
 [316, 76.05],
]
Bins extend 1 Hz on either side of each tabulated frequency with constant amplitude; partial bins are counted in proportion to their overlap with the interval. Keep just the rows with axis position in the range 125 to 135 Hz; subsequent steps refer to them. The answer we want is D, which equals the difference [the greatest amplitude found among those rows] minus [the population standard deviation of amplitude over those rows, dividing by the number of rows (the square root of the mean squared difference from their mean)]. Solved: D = 42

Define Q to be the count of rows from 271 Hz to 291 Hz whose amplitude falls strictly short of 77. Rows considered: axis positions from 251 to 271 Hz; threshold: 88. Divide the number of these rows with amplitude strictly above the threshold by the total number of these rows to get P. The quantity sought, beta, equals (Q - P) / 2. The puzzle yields 3.4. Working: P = 0.20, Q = 7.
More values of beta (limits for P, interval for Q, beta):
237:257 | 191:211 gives -0.2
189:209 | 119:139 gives 4.7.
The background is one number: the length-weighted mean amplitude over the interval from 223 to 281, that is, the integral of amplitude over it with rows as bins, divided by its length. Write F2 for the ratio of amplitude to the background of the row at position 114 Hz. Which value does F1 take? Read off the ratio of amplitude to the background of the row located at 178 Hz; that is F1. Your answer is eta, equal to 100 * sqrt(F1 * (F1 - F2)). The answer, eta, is 71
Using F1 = 1.05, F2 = 0.57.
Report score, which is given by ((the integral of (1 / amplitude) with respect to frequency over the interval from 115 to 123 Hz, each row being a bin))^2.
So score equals 0.035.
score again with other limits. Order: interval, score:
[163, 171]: 0.010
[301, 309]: 0.013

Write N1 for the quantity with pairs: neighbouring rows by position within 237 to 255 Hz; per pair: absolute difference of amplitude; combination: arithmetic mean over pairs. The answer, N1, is 3.4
